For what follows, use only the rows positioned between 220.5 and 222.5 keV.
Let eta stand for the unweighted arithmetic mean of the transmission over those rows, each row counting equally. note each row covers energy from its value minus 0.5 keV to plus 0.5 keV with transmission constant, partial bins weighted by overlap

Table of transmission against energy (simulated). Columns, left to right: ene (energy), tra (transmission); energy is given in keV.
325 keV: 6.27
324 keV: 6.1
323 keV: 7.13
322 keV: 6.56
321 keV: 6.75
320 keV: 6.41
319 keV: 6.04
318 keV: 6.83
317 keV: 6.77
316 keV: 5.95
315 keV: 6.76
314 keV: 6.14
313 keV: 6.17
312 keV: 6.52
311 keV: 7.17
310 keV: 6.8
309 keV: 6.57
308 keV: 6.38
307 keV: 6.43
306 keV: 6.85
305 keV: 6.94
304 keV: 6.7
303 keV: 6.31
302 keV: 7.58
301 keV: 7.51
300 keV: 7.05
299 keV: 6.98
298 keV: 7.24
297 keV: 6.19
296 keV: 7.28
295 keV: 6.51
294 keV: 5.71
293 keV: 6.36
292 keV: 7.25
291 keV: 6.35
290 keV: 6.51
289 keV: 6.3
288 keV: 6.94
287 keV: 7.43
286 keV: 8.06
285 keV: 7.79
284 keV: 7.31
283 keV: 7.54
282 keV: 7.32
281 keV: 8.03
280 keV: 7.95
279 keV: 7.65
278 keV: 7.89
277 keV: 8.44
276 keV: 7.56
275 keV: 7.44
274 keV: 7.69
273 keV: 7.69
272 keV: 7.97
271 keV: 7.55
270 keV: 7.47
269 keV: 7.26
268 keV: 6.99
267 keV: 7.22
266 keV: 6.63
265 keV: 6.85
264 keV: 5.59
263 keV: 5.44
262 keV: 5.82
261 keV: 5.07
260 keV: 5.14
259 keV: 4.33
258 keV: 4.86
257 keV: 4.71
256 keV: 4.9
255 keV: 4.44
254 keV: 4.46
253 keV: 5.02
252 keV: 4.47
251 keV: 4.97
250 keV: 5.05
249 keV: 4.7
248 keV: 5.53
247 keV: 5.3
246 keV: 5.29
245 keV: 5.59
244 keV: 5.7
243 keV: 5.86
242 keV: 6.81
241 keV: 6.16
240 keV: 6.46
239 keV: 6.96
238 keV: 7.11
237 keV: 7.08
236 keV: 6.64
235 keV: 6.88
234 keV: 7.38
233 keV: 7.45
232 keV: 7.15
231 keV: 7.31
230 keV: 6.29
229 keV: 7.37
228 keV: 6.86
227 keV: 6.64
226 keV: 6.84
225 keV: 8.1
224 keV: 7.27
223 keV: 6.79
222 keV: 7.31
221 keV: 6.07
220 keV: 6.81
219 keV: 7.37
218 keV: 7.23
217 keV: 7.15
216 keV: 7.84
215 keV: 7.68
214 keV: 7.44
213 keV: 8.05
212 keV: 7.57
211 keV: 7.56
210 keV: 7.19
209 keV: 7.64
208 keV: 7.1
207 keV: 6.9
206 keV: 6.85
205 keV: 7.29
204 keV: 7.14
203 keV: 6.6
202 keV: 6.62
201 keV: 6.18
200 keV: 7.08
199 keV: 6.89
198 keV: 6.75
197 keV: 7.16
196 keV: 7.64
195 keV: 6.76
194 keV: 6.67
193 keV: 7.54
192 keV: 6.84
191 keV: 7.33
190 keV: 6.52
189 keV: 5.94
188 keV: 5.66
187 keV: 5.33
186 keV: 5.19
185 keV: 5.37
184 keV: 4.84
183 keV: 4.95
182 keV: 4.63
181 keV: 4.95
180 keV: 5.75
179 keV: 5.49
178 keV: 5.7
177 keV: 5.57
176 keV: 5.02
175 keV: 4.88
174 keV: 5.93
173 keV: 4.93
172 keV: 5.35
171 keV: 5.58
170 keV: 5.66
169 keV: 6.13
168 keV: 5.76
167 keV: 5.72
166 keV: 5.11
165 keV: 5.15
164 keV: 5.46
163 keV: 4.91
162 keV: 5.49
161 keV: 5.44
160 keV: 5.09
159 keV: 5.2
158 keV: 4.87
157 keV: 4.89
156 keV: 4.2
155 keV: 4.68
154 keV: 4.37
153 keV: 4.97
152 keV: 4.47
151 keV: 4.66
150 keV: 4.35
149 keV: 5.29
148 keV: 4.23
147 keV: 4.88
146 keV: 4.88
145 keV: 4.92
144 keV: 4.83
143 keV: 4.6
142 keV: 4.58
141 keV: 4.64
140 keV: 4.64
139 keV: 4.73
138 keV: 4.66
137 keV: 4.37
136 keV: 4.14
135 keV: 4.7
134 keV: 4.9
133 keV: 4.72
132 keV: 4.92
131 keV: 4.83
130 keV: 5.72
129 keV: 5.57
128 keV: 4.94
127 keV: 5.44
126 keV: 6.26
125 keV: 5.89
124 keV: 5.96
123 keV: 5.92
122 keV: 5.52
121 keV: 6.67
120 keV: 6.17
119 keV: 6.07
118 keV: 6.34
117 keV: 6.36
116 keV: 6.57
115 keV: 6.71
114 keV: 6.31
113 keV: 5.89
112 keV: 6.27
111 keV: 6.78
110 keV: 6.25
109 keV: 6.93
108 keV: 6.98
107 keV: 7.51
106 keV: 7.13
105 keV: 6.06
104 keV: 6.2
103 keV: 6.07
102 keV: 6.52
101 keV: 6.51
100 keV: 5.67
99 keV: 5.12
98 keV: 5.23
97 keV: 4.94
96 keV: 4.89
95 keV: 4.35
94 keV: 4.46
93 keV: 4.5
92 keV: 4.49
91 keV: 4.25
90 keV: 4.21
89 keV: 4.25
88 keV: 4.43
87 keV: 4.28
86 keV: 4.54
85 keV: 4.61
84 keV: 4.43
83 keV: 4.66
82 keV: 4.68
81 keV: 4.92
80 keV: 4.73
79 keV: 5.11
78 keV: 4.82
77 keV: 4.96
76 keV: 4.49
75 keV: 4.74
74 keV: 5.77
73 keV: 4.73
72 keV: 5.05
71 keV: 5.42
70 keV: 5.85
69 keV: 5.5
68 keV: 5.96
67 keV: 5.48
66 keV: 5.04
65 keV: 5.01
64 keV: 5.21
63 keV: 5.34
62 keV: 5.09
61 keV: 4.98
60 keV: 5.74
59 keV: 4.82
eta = 6.7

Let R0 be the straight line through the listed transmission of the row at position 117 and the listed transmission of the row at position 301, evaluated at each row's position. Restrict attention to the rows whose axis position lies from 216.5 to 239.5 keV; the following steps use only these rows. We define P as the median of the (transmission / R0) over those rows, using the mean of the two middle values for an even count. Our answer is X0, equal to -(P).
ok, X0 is -1.00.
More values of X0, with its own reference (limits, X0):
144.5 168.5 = -0.75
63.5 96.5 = -0.78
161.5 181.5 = -0.82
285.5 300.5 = -0.93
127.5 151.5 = -0.73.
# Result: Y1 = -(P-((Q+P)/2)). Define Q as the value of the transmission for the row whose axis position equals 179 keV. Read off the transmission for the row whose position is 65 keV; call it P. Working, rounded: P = 5.01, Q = 5.49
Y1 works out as 0.2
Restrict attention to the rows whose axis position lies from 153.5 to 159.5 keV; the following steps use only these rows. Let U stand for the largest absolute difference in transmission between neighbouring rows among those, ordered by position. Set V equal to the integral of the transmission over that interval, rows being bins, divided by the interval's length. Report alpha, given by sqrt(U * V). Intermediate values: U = 0.69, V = 4.7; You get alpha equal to 1.8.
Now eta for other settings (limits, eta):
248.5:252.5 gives 4.8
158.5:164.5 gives 5.3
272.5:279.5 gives 7.8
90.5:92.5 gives 4.4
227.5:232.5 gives 7.0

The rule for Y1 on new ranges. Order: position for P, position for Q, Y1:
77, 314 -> 0.6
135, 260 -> 0.2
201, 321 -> 0.3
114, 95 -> -1.0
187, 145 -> -0.2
